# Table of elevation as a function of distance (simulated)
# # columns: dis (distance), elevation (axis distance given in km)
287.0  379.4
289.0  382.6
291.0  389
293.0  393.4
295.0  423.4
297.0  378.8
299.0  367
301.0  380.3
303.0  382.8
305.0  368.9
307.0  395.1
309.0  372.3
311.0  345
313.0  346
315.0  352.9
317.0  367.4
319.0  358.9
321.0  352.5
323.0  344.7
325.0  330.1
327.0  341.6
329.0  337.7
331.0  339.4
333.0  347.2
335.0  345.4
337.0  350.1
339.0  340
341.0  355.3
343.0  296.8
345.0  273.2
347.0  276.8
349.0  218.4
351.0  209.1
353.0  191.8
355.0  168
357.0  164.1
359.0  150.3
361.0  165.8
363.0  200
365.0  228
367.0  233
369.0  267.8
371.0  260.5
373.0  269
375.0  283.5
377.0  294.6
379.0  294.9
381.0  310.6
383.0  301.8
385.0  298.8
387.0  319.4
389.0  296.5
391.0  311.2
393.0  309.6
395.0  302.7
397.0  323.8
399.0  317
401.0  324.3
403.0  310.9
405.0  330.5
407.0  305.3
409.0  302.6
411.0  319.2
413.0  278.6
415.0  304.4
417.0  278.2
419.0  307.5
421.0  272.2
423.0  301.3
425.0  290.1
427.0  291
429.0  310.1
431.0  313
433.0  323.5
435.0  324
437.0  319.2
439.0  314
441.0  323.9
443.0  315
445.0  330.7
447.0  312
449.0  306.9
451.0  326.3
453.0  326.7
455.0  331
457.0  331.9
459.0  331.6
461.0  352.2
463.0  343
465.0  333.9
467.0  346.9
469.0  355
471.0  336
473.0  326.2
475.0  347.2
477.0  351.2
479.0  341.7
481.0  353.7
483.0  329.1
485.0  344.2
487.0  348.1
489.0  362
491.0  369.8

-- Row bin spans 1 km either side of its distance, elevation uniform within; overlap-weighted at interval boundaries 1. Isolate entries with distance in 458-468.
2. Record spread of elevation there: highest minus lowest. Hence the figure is 21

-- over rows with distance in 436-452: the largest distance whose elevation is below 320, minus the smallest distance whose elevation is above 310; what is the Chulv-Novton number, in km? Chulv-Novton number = 12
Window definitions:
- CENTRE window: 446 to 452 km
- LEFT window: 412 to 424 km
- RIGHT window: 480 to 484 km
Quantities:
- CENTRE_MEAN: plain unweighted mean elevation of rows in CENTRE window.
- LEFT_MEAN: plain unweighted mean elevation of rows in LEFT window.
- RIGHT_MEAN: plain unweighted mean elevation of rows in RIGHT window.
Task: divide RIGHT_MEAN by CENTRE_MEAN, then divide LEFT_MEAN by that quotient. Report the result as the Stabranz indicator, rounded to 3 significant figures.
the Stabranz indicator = 268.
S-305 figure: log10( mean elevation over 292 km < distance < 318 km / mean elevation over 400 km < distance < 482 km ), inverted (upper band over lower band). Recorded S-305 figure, -0.07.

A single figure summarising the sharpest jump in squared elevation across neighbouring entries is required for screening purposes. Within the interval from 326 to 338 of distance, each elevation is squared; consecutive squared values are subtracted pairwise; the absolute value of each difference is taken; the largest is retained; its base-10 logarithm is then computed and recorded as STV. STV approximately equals 3.73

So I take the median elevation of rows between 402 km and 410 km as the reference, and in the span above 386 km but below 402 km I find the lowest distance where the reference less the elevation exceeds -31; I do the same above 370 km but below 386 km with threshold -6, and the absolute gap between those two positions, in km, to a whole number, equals 16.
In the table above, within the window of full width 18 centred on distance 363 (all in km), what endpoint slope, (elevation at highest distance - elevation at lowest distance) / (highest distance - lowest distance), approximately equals 5.8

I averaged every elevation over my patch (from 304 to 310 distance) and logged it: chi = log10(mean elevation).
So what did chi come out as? 2.58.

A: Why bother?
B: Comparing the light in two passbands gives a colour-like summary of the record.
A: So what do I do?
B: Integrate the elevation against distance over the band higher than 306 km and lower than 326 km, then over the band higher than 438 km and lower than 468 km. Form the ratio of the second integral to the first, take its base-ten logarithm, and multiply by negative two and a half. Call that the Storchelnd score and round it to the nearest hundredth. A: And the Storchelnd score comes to -0.35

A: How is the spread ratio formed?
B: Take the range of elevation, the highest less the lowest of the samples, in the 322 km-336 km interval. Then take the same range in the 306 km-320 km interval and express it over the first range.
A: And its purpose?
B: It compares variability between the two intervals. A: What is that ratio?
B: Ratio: 2.9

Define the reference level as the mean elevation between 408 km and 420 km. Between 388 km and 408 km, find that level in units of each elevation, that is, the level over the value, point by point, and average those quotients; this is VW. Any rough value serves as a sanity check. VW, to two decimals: 0.95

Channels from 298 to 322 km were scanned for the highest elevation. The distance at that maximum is 307.0 km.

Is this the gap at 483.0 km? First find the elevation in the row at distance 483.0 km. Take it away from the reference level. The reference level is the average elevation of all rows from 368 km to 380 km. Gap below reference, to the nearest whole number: -51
